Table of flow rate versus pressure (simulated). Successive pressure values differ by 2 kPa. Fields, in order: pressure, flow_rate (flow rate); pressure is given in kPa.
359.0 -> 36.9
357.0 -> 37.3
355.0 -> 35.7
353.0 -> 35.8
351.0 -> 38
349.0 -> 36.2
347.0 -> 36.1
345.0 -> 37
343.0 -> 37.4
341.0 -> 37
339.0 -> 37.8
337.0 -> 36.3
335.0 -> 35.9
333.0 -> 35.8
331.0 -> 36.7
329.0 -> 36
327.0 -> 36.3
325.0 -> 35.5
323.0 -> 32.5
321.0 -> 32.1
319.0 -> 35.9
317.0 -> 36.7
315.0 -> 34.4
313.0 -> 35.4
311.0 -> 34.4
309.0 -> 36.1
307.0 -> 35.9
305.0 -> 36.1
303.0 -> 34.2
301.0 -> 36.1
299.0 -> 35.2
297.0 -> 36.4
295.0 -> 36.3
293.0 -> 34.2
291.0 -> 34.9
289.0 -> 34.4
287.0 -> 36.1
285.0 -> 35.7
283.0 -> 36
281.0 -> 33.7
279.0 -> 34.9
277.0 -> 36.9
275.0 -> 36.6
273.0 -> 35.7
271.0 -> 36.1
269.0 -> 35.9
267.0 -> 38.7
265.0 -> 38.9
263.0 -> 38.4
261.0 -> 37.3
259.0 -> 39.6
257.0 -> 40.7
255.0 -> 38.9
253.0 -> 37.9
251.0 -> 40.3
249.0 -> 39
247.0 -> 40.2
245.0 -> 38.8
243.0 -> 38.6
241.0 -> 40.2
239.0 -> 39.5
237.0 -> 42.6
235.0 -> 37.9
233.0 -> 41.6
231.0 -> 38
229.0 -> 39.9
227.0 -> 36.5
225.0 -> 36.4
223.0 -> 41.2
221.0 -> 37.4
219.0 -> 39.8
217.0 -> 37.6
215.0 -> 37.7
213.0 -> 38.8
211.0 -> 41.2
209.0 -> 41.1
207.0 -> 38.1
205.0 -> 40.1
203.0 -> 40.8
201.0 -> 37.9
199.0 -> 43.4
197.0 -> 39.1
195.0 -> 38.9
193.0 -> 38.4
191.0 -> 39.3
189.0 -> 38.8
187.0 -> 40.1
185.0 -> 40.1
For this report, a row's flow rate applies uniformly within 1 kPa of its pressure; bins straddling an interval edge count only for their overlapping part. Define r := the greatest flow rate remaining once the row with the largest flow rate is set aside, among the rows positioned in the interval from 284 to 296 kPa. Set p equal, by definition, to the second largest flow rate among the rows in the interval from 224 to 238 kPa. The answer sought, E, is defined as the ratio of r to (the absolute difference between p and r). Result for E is 7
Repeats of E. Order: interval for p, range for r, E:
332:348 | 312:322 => 24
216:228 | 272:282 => 11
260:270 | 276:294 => 14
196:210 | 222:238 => 83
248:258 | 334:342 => 11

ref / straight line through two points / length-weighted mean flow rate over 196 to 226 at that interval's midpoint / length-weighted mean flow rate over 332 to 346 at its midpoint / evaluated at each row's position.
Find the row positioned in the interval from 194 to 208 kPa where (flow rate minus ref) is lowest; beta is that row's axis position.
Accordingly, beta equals 201.0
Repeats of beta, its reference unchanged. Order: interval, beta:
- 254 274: 273.0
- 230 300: 281.0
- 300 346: 321.0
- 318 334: 321.0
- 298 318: 303.0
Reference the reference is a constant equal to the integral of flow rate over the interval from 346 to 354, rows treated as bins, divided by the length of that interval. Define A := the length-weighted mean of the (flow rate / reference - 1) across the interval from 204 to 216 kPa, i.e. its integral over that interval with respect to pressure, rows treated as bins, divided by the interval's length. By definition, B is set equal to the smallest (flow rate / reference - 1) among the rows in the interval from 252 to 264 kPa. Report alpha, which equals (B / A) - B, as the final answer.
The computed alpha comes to 0.2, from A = 0.08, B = 0.02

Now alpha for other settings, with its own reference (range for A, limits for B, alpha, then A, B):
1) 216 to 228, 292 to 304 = -1.4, 0.04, -0.06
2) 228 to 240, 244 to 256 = 0.4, 0.09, 0.04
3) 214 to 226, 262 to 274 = -0.4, 0.05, -0.02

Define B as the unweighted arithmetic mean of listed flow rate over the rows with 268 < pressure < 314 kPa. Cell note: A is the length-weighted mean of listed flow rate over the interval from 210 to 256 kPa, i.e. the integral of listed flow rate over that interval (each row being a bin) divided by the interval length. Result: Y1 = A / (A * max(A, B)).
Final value 0.0256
